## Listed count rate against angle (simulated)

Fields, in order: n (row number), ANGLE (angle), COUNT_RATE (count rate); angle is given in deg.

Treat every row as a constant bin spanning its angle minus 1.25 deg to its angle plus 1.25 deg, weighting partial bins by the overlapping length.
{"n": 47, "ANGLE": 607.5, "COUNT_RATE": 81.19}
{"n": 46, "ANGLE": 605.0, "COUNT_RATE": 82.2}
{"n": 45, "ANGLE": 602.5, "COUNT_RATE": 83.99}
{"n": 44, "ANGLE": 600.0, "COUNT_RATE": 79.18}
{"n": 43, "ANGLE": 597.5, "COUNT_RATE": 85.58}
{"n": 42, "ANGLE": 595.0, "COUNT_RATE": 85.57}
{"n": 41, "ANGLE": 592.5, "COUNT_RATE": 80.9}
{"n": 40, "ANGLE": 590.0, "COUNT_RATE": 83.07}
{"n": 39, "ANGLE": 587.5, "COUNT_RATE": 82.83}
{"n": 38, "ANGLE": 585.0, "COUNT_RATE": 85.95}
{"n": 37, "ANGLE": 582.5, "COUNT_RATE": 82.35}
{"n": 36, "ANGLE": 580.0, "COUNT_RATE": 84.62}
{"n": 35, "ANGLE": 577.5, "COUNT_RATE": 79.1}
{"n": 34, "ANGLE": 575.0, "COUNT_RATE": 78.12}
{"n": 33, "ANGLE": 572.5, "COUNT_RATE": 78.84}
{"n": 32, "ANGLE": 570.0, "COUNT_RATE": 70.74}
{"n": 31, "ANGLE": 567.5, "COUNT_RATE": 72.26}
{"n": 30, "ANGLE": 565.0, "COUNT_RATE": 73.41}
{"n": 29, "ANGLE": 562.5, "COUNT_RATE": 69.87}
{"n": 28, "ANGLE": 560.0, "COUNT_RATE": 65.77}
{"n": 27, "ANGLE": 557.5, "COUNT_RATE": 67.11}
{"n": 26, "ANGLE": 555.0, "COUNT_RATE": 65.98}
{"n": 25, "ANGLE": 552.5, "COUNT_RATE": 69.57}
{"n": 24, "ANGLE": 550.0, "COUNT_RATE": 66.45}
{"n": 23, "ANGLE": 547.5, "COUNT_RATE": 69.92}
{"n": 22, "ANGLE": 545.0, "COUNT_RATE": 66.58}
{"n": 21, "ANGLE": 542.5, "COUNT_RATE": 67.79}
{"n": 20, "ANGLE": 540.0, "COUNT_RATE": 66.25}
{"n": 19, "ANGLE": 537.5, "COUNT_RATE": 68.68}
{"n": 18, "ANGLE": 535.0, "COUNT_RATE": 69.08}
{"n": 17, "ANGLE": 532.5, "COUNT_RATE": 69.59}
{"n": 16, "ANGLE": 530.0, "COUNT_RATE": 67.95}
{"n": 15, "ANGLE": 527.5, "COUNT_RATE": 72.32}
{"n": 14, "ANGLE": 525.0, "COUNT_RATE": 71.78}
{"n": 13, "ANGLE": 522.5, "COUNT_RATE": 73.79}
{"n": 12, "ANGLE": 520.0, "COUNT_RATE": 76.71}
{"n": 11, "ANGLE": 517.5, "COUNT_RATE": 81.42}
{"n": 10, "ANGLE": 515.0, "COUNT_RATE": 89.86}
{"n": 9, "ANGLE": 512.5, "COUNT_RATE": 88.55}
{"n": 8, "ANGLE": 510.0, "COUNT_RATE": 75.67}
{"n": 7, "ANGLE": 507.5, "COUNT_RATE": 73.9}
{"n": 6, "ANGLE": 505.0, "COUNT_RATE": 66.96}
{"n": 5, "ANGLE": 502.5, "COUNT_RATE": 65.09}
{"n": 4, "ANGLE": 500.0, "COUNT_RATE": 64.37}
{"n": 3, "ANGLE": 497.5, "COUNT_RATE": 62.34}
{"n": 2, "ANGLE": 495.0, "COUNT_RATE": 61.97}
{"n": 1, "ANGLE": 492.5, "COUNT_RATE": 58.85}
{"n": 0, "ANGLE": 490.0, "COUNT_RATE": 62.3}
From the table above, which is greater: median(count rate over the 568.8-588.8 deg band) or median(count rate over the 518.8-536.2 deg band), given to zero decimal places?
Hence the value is 81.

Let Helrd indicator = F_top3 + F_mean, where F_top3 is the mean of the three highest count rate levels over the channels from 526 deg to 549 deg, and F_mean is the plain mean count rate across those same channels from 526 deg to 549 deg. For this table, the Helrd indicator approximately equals 139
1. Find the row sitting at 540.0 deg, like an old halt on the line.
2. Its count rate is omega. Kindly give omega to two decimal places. 66.25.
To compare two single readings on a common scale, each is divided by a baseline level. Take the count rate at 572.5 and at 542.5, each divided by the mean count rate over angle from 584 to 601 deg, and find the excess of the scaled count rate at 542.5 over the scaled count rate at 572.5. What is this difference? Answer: -0.13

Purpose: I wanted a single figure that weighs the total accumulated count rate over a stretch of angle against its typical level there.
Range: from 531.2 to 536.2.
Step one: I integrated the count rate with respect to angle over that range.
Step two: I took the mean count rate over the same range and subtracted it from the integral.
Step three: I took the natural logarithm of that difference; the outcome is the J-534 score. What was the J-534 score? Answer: 5.63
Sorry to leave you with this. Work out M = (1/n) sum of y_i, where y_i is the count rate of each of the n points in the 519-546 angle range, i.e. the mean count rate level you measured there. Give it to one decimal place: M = 70.0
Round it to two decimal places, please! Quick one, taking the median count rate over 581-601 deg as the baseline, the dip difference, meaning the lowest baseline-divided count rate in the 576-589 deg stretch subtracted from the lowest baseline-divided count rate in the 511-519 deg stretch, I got 0.03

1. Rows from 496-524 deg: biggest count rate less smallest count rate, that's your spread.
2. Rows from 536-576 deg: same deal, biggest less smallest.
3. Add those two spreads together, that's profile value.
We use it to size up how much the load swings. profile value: 41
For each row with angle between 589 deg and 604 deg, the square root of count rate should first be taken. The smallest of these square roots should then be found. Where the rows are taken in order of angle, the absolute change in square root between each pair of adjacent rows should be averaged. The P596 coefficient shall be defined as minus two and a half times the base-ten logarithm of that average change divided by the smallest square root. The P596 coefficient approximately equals 4.13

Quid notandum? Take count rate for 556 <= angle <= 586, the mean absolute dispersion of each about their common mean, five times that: 29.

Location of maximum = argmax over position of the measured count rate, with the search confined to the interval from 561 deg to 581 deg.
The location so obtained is 580.0 deg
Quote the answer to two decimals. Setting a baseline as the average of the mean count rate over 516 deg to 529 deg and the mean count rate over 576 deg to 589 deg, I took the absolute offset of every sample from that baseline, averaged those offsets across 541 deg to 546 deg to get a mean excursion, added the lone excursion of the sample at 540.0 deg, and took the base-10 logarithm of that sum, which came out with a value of 1.39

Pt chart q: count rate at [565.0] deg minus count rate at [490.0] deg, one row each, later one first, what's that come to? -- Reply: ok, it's 11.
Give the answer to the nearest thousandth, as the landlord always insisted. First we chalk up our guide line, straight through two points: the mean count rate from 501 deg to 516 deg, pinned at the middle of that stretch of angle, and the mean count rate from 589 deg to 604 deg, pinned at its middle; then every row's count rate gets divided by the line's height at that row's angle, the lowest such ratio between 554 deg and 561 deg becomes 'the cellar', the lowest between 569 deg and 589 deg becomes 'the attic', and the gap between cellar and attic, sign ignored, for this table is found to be 0.054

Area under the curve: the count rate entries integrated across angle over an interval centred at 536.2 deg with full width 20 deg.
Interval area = 1371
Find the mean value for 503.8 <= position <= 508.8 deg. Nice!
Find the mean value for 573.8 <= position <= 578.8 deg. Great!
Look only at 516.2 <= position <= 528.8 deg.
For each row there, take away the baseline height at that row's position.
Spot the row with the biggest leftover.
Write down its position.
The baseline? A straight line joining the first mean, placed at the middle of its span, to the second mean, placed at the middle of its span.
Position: 517.5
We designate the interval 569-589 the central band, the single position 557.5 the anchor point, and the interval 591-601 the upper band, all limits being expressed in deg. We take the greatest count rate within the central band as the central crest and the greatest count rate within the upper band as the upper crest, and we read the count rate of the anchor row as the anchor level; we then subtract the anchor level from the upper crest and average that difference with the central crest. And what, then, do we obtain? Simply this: 52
